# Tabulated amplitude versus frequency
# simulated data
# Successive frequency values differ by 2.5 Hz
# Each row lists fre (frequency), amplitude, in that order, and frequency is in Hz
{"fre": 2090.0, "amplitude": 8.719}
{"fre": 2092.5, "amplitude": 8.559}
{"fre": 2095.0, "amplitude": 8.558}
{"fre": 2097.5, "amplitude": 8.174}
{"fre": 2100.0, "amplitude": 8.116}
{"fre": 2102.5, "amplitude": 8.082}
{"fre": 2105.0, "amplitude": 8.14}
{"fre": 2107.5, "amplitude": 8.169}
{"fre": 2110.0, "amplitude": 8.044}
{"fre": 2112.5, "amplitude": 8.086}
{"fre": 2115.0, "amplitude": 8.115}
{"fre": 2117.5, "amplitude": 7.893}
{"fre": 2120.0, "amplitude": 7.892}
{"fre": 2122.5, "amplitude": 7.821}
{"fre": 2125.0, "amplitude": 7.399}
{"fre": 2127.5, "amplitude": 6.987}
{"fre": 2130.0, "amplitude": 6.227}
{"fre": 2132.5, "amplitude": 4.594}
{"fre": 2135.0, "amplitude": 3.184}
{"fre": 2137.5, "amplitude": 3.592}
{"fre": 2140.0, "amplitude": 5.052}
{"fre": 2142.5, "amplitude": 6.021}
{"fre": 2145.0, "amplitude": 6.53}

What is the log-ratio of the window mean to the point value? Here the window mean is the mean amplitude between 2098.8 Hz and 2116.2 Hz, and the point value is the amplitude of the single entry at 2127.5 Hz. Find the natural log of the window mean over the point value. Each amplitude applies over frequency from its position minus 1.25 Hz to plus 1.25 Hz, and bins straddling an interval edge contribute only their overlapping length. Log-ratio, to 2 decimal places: 0.15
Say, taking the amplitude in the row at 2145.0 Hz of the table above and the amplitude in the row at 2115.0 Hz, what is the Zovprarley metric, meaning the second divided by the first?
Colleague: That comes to 1.24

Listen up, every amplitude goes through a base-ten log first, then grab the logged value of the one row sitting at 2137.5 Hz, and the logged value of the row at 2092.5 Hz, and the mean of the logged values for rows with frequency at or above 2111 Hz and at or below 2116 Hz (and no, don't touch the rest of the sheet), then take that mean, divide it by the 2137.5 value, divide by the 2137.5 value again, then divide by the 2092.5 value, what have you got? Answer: 3.2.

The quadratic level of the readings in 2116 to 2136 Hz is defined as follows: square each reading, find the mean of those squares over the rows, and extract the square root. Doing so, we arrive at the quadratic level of 6.7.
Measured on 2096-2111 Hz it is 8.1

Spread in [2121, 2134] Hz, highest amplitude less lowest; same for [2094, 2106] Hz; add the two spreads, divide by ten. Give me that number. 0.37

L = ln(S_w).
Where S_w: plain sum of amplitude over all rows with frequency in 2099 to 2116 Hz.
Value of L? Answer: 4.0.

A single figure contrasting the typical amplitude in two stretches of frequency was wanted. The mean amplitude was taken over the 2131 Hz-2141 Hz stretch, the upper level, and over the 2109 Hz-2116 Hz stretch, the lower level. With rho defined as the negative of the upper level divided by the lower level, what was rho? -0.51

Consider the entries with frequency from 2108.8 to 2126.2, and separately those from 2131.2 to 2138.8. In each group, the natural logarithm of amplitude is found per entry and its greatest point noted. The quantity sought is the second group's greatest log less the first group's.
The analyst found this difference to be -0.57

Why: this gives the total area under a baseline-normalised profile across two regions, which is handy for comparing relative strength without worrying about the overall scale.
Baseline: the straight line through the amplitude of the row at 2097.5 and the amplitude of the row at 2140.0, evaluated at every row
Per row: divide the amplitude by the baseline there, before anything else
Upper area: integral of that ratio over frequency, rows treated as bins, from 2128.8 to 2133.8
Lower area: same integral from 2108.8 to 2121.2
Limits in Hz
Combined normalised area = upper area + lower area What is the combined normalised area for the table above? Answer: 19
